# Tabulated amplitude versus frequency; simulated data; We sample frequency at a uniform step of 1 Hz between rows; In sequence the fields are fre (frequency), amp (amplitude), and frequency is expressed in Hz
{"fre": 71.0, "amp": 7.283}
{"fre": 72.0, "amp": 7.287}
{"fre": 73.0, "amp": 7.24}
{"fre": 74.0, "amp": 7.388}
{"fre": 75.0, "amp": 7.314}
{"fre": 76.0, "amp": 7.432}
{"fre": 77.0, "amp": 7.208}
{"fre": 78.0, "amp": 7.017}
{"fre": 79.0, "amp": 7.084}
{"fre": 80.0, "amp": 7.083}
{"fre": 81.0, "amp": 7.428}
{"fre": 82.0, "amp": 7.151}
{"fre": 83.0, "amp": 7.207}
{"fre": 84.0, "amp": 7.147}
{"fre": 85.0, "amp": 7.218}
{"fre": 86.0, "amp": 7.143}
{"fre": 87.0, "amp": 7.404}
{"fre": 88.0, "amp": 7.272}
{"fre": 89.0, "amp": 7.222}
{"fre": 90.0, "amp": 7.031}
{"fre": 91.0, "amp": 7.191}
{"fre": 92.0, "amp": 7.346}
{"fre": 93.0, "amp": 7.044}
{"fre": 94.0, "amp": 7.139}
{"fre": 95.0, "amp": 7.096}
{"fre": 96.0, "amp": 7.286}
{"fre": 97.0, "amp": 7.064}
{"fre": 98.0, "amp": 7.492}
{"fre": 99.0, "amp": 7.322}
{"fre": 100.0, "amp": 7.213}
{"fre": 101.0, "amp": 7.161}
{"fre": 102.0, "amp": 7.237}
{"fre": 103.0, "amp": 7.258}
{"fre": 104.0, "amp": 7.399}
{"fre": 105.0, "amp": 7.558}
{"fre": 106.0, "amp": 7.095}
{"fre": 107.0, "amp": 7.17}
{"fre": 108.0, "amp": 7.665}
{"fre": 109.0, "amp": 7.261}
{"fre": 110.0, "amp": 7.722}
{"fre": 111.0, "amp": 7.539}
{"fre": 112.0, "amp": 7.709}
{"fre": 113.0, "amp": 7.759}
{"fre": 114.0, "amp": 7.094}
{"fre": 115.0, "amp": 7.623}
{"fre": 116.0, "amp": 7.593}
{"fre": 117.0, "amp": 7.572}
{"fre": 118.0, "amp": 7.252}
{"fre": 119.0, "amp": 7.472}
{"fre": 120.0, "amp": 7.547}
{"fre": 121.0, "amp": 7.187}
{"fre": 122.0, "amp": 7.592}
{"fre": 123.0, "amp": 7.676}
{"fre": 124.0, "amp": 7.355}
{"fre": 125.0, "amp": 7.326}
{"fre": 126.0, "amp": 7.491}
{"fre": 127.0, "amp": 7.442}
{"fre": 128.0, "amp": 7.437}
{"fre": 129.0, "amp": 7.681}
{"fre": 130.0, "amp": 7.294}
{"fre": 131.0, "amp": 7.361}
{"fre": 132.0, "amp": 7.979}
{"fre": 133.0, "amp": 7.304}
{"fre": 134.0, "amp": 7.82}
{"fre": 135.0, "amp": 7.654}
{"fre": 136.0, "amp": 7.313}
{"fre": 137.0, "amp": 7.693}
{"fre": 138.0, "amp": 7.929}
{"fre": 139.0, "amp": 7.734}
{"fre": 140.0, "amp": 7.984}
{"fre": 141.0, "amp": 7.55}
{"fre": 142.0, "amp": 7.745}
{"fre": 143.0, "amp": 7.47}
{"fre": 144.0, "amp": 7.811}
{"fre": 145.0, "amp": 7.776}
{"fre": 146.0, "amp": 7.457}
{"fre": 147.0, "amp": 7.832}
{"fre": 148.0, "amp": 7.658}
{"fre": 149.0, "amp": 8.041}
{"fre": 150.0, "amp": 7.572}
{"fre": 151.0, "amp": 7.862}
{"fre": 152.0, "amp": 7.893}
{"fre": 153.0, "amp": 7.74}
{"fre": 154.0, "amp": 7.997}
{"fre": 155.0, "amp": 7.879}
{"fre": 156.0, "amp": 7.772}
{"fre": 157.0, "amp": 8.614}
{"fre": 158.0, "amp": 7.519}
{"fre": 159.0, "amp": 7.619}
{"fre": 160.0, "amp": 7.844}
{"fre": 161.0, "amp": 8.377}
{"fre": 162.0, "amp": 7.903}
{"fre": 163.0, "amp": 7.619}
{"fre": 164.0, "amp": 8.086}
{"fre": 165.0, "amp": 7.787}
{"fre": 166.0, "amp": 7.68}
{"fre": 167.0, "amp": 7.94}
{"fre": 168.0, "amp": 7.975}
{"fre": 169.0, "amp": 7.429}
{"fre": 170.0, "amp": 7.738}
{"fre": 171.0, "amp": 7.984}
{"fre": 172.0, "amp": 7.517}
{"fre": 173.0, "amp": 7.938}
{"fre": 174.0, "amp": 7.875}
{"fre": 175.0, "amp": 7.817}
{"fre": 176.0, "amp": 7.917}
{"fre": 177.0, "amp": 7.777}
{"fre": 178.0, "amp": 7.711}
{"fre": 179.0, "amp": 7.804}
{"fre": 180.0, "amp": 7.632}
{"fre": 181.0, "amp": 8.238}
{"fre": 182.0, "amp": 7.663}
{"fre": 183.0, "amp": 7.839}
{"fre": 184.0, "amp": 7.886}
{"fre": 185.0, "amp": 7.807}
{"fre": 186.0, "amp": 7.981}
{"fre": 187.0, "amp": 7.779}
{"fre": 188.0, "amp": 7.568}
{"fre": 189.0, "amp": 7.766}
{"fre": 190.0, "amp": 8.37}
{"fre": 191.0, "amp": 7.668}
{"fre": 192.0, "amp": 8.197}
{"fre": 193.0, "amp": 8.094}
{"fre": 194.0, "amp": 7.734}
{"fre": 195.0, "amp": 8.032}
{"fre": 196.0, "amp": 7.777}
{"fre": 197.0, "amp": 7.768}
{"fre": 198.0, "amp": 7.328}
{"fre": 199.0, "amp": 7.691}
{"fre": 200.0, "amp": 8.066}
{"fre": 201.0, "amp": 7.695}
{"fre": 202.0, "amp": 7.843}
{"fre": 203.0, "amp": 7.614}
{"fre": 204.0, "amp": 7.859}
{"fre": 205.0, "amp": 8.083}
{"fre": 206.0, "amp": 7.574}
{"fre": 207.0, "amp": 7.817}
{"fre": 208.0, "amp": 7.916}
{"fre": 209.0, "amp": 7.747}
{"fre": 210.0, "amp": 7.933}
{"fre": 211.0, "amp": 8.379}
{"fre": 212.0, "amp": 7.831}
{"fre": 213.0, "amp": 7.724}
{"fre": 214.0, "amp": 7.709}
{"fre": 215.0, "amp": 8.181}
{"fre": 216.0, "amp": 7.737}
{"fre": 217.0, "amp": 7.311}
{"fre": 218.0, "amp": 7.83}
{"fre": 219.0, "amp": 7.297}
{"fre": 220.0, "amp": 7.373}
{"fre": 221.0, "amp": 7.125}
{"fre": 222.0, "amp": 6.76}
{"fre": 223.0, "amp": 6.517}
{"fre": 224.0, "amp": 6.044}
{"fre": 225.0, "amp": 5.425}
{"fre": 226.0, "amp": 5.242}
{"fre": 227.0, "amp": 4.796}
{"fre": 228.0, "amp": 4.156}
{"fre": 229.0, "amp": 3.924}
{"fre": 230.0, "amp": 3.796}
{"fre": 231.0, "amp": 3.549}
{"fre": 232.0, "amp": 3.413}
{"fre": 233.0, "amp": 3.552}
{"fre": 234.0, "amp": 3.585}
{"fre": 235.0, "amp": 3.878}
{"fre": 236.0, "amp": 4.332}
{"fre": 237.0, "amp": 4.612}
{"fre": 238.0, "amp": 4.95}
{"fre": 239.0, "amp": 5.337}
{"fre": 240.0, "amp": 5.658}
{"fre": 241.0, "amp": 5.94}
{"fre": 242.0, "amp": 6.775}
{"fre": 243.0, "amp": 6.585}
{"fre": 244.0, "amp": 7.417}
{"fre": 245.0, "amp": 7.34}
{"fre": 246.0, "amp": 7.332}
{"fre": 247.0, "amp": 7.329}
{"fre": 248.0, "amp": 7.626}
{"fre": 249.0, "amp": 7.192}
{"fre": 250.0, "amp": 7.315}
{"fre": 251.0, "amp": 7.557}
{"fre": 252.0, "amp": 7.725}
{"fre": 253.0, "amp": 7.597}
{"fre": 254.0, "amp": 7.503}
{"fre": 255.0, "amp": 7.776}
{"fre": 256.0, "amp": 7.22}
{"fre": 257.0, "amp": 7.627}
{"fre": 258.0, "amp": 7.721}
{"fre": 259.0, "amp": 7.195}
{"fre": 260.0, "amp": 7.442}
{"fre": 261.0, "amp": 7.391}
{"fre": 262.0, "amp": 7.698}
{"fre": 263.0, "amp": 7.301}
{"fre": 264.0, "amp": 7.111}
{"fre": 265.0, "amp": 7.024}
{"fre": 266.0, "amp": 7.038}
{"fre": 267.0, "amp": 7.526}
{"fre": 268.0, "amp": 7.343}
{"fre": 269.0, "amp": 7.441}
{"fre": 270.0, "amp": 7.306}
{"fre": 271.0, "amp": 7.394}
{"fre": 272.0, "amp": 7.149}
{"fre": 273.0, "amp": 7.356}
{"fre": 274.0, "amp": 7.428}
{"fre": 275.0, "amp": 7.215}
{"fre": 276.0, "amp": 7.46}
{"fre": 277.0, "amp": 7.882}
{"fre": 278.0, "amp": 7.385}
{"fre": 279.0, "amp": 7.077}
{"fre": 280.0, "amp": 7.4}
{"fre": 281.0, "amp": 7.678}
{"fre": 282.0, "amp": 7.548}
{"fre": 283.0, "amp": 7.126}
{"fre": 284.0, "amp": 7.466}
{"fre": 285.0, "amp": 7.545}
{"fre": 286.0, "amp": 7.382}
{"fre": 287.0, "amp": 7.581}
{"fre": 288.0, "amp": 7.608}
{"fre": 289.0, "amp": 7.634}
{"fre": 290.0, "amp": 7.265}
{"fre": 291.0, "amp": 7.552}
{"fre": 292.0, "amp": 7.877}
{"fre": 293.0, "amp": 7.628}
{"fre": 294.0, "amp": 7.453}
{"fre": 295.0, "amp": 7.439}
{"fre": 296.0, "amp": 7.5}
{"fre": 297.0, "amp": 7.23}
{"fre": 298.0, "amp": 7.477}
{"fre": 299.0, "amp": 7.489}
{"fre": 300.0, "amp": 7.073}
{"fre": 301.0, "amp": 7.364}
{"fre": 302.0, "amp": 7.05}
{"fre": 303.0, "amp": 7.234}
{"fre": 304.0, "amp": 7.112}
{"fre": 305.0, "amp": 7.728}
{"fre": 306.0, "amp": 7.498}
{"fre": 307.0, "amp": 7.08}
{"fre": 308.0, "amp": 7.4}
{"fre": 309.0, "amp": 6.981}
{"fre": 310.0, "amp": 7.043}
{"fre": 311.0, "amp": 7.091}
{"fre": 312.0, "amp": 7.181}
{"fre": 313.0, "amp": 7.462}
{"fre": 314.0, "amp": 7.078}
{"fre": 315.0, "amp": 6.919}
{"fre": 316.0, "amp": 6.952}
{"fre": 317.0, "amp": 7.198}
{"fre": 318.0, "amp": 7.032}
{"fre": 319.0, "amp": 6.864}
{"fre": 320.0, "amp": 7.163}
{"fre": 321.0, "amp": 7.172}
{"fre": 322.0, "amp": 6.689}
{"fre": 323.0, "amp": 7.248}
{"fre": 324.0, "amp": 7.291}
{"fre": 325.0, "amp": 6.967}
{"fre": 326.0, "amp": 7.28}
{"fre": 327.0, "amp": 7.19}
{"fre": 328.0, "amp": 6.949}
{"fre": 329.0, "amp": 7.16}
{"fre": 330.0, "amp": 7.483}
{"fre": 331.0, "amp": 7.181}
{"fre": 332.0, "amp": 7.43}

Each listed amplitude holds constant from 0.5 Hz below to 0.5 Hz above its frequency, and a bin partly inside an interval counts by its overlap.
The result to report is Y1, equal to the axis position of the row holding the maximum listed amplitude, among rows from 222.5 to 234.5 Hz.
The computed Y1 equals 223.0 Hz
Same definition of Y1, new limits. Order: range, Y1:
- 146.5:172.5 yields 157.0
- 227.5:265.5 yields 255.0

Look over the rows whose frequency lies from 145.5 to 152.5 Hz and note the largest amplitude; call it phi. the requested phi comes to 8.041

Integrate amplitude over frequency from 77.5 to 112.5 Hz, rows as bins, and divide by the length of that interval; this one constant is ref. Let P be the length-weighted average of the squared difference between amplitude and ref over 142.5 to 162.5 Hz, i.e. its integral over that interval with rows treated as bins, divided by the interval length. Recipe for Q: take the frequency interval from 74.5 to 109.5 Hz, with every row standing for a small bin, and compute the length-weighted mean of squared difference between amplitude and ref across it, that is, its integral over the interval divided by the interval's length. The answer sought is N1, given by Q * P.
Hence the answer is 0.009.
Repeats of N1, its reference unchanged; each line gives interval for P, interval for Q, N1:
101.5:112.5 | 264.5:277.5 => 0.004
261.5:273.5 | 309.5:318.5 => 0.002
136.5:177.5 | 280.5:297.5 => 0.030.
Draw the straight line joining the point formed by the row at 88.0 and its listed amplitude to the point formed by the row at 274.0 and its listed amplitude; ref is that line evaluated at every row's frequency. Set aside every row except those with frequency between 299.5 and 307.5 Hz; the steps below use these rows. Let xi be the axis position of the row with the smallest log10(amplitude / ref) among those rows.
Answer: 302.0 Hz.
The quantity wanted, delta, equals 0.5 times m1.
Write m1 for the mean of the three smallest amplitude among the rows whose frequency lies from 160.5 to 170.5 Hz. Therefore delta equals 3.79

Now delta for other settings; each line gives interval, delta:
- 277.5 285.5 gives 3.60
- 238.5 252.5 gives 2.82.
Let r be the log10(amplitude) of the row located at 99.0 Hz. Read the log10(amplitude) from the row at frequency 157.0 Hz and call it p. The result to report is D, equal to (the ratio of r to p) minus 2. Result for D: -1.08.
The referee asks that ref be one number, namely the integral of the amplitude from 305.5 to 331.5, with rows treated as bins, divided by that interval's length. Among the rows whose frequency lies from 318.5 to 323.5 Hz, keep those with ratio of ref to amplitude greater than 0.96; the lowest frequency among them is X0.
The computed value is 319.0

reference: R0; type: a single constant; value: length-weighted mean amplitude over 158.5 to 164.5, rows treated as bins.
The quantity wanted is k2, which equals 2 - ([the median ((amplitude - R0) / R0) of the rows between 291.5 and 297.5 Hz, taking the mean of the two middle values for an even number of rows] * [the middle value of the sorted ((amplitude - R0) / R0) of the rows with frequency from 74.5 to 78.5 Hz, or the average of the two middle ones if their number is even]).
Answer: 2.00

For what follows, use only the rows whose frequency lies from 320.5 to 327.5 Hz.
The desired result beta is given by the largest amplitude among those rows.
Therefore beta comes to 7.291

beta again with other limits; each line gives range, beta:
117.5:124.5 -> 7.676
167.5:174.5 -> 7.984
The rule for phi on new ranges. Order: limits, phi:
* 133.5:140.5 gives 7.984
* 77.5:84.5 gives 7.428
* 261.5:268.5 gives 7.698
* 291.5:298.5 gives 7.877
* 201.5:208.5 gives 8.083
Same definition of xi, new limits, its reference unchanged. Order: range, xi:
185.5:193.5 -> 188.0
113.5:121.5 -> 114.0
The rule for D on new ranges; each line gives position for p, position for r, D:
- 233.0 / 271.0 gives -0.42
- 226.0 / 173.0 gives -0.75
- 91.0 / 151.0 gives -0.95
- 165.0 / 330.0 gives -1.02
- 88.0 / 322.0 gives -1.04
